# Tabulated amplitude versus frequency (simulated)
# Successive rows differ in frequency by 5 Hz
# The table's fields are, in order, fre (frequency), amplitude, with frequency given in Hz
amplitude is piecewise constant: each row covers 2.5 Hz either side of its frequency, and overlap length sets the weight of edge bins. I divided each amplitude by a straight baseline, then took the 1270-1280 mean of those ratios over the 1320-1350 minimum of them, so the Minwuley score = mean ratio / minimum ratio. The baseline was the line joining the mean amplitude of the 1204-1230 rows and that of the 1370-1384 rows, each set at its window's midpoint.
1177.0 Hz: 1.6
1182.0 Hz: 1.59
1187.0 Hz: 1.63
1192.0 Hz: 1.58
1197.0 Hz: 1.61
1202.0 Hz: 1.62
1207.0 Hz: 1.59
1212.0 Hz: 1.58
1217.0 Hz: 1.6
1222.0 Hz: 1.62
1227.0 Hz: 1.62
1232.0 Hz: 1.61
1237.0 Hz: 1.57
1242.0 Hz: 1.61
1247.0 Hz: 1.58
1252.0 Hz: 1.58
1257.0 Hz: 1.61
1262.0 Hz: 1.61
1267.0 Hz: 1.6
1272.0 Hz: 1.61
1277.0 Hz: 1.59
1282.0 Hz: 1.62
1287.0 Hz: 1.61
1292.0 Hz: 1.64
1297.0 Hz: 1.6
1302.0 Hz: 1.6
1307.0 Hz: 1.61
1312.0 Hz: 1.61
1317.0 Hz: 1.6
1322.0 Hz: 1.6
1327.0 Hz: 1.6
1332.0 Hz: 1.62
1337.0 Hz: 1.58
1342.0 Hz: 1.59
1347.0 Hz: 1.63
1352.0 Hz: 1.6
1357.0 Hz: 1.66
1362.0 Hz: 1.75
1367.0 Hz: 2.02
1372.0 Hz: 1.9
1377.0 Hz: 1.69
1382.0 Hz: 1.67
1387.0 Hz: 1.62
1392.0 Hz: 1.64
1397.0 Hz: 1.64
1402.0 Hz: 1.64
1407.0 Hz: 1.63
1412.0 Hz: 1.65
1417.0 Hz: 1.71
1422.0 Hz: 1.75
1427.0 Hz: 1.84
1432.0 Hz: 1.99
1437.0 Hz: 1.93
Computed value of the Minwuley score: 1.05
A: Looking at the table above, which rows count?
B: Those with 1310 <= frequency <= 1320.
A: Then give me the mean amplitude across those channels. 1.60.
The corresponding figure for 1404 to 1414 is 1.64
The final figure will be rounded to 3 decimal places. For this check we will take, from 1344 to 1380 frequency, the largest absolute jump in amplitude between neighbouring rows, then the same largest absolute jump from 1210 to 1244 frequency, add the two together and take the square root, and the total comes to 0.557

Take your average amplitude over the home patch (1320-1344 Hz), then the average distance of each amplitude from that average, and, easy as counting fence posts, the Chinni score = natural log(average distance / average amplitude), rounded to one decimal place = -5.0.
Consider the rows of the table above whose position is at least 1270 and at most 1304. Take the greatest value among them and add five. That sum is 6.64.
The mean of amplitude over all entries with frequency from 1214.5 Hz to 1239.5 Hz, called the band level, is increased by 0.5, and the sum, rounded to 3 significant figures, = 2.10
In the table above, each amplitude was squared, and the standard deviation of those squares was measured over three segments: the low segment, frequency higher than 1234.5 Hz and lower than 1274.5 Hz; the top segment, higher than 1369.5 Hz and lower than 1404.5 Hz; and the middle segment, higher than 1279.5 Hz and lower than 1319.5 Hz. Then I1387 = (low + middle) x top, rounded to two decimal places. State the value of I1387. 0.03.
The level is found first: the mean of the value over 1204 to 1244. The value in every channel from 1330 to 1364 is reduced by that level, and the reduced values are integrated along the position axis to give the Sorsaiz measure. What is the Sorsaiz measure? 1.1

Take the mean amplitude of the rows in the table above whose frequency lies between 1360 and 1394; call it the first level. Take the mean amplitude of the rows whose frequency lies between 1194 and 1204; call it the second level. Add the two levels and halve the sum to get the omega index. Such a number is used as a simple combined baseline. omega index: 1.69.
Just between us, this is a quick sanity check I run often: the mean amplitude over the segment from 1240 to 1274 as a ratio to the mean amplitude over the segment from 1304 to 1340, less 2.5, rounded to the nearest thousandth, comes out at -1.502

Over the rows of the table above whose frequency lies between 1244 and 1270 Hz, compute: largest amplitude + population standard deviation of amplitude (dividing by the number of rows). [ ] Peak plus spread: 1.62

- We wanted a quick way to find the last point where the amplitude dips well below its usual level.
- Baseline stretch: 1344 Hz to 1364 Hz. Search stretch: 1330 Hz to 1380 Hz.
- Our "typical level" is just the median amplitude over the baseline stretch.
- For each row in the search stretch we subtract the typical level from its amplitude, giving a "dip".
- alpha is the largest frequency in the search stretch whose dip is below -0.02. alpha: 1352.0 Hz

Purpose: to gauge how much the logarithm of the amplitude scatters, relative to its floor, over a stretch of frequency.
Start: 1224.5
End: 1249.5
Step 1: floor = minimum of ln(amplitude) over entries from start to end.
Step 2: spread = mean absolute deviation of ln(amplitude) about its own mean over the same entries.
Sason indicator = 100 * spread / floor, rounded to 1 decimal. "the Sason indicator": 2.6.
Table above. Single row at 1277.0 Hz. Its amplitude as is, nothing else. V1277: 1.59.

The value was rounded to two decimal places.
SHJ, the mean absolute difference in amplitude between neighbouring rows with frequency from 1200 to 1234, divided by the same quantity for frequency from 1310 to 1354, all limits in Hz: 0.80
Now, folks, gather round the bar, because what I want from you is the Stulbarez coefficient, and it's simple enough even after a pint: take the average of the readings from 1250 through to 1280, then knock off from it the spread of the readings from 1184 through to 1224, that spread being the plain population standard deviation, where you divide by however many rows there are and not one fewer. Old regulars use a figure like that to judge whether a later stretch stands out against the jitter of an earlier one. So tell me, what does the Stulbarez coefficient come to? 1.58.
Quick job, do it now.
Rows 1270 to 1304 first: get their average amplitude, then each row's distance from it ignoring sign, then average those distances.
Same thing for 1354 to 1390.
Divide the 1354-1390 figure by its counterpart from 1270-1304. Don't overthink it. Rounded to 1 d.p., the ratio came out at 10.1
